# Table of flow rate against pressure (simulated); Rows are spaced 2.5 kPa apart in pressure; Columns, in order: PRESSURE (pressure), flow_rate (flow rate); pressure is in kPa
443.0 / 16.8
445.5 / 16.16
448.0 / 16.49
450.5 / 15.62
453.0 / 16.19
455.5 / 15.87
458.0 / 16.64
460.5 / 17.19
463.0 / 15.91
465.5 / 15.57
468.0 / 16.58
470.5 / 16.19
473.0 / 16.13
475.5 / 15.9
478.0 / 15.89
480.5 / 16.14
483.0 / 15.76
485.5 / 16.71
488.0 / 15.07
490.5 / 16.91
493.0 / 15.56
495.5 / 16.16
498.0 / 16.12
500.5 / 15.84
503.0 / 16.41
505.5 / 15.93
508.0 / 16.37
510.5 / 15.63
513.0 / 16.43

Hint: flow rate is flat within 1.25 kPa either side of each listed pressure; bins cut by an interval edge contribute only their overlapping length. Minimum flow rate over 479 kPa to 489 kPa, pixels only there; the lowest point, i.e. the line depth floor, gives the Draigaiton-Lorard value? 15.07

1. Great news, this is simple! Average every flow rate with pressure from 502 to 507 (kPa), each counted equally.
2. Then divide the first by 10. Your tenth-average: 1.62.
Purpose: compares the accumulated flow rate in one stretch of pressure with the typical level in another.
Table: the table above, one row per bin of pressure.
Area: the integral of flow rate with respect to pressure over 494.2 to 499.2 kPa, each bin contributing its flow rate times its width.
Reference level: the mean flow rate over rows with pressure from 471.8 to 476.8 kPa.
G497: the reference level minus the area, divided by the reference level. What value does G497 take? -4.04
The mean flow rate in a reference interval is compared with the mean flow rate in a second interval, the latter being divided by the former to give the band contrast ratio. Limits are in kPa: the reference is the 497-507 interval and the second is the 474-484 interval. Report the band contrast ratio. 0.99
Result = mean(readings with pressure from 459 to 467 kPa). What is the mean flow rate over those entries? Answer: 16.2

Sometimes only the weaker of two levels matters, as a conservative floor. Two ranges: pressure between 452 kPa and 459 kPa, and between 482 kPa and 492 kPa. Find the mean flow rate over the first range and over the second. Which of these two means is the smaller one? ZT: 16.1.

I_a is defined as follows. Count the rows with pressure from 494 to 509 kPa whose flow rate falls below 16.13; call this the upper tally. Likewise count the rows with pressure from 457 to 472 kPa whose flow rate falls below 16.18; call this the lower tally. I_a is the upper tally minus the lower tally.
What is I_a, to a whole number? 1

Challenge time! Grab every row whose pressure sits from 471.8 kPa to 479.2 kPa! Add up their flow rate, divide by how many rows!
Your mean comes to 15.97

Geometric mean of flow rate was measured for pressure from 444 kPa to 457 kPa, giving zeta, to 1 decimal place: 16.1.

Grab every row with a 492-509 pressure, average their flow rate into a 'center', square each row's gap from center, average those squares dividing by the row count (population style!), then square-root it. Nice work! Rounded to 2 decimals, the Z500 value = 0.28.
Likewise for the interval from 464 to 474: 0.36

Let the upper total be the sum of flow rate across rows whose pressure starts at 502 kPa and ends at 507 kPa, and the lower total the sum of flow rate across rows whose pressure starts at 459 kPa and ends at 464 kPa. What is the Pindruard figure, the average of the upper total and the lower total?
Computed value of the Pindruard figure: 32.7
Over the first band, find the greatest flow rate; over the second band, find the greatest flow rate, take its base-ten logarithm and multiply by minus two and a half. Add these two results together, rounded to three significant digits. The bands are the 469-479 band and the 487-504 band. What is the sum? 13.1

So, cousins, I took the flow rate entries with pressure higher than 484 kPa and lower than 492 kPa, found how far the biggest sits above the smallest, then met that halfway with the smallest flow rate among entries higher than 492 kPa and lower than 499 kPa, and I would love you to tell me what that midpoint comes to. 8.70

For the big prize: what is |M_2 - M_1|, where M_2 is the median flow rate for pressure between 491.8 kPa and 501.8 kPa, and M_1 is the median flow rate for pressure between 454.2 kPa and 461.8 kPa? 0.66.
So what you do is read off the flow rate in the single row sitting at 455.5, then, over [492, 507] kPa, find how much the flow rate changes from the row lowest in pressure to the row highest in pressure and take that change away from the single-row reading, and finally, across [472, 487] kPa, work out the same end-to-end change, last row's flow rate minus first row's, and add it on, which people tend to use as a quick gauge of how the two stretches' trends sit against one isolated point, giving 16.1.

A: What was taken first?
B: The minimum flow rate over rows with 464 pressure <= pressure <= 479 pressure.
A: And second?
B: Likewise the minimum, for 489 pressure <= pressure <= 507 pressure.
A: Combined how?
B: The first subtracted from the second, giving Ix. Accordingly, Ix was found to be -0.01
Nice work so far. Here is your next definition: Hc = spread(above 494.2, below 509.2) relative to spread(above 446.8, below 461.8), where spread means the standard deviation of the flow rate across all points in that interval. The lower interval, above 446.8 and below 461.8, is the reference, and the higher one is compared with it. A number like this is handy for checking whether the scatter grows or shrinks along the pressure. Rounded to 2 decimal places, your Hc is 0.40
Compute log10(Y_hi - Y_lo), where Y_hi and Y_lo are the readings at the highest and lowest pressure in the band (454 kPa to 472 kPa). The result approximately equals -0.49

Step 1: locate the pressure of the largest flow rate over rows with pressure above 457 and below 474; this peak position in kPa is 460.5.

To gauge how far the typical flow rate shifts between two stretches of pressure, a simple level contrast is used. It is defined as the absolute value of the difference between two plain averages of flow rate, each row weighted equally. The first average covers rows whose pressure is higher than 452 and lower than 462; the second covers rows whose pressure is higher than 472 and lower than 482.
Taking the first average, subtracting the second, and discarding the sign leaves 0.46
